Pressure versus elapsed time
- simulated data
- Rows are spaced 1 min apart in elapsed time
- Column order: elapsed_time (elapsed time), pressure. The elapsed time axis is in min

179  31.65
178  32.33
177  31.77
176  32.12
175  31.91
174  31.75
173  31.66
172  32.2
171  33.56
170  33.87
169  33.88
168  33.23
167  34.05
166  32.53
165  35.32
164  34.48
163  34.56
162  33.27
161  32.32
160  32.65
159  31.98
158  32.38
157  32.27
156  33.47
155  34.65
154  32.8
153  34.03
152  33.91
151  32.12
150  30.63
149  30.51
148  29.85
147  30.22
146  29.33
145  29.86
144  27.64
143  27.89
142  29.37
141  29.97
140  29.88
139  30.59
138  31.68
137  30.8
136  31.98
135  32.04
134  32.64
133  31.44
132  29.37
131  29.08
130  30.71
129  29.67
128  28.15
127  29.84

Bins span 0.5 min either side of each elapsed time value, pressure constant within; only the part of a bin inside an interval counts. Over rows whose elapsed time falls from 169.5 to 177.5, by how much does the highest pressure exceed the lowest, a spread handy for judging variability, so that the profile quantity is 2.2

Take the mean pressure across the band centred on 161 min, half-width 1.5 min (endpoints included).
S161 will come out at 32.7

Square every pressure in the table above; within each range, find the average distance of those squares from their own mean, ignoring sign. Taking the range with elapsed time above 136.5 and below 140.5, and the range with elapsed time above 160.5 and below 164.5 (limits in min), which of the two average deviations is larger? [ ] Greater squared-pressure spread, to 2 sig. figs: 58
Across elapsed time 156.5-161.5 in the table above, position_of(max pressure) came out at 160 min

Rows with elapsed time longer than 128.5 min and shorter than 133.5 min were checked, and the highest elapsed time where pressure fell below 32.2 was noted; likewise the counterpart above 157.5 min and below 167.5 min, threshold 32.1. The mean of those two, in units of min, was 146.0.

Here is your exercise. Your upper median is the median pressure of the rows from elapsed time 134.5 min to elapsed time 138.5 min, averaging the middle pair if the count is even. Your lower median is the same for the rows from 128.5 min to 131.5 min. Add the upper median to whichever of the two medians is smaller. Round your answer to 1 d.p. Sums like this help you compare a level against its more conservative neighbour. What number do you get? 61.5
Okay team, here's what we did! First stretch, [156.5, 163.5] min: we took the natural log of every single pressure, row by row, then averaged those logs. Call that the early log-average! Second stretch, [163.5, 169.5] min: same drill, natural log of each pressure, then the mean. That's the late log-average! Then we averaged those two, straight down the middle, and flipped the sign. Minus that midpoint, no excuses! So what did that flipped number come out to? -3.51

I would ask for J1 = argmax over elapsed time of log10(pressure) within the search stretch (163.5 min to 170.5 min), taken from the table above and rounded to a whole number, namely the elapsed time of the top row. 165 min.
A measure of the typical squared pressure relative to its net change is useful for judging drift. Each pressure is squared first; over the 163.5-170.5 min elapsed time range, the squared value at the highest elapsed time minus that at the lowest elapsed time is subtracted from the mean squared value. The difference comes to 1192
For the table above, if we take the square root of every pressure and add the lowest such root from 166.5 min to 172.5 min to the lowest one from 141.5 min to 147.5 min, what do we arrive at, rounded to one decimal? 10.9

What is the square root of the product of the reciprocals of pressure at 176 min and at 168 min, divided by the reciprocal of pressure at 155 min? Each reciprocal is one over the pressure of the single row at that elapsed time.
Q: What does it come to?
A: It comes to 1.06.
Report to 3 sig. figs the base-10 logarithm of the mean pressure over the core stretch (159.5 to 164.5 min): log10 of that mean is 1.52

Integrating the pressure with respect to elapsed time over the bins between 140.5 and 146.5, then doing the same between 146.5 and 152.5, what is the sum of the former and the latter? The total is 361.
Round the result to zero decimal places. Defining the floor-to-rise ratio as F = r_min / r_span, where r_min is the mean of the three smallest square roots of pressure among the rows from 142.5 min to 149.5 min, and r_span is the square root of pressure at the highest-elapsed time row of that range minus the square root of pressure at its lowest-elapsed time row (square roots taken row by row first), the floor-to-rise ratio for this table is 22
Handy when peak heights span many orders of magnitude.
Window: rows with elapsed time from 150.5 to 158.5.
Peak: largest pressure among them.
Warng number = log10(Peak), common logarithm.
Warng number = 1.540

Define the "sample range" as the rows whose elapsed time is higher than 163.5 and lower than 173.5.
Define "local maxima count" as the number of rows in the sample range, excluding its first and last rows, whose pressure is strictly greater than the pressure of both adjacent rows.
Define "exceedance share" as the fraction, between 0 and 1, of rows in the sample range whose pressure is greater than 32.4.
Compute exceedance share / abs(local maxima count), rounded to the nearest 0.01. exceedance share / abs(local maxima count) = 0.27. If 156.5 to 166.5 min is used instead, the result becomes 0.15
